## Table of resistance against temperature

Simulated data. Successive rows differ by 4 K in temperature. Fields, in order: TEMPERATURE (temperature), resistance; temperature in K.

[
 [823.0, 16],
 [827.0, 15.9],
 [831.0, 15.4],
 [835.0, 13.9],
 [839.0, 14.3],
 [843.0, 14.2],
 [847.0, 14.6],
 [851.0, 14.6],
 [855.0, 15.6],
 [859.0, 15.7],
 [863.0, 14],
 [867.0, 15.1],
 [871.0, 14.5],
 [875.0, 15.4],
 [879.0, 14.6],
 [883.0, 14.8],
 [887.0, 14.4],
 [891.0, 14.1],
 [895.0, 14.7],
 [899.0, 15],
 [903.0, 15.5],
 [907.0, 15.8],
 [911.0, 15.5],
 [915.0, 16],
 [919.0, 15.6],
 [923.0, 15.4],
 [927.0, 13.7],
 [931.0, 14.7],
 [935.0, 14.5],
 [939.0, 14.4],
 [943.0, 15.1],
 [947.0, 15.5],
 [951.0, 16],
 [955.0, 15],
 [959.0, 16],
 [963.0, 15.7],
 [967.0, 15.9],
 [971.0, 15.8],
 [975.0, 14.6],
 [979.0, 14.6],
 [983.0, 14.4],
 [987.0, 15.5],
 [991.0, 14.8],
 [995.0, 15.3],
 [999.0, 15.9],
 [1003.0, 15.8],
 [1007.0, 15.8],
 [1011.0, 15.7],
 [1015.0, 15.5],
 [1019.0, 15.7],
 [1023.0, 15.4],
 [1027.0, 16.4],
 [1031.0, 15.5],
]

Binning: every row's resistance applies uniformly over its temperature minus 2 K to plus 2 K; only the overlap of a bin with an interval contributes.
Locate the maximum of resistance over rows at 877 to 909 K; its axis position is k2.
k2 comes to 907.0 K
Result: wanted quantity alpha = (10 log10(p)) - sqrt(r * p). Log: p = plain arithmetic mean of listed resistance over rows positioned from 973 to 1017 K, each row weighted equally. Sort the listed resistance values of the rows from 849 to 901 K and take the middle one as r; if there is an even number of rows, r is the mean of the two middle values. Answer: -3.14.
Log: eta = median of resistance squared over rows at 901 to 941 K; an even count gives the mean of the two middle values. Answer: 239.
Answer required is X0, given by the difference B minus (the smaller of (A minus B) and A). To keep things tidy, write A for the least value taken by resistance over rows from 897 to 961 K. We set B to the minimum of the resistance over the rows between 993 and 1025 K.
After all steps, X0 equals 16.9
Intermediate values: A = 13.7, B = 15.3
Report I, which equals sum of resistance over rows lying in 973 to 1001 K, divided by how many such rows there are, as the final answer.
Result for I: 15.0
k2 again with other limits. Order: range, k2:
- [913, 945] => 915.0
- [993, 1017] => 999.0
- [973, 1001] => 999.0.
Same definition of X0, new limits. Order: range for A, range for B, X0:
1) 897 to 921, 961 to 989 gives 13.8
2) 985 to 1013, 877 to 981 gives 12.6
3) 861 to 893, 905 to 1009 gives 13.4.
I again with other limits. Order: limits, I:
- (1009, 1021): 15.6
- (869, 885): 14.8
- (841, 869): 14.8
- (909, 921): 15.7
